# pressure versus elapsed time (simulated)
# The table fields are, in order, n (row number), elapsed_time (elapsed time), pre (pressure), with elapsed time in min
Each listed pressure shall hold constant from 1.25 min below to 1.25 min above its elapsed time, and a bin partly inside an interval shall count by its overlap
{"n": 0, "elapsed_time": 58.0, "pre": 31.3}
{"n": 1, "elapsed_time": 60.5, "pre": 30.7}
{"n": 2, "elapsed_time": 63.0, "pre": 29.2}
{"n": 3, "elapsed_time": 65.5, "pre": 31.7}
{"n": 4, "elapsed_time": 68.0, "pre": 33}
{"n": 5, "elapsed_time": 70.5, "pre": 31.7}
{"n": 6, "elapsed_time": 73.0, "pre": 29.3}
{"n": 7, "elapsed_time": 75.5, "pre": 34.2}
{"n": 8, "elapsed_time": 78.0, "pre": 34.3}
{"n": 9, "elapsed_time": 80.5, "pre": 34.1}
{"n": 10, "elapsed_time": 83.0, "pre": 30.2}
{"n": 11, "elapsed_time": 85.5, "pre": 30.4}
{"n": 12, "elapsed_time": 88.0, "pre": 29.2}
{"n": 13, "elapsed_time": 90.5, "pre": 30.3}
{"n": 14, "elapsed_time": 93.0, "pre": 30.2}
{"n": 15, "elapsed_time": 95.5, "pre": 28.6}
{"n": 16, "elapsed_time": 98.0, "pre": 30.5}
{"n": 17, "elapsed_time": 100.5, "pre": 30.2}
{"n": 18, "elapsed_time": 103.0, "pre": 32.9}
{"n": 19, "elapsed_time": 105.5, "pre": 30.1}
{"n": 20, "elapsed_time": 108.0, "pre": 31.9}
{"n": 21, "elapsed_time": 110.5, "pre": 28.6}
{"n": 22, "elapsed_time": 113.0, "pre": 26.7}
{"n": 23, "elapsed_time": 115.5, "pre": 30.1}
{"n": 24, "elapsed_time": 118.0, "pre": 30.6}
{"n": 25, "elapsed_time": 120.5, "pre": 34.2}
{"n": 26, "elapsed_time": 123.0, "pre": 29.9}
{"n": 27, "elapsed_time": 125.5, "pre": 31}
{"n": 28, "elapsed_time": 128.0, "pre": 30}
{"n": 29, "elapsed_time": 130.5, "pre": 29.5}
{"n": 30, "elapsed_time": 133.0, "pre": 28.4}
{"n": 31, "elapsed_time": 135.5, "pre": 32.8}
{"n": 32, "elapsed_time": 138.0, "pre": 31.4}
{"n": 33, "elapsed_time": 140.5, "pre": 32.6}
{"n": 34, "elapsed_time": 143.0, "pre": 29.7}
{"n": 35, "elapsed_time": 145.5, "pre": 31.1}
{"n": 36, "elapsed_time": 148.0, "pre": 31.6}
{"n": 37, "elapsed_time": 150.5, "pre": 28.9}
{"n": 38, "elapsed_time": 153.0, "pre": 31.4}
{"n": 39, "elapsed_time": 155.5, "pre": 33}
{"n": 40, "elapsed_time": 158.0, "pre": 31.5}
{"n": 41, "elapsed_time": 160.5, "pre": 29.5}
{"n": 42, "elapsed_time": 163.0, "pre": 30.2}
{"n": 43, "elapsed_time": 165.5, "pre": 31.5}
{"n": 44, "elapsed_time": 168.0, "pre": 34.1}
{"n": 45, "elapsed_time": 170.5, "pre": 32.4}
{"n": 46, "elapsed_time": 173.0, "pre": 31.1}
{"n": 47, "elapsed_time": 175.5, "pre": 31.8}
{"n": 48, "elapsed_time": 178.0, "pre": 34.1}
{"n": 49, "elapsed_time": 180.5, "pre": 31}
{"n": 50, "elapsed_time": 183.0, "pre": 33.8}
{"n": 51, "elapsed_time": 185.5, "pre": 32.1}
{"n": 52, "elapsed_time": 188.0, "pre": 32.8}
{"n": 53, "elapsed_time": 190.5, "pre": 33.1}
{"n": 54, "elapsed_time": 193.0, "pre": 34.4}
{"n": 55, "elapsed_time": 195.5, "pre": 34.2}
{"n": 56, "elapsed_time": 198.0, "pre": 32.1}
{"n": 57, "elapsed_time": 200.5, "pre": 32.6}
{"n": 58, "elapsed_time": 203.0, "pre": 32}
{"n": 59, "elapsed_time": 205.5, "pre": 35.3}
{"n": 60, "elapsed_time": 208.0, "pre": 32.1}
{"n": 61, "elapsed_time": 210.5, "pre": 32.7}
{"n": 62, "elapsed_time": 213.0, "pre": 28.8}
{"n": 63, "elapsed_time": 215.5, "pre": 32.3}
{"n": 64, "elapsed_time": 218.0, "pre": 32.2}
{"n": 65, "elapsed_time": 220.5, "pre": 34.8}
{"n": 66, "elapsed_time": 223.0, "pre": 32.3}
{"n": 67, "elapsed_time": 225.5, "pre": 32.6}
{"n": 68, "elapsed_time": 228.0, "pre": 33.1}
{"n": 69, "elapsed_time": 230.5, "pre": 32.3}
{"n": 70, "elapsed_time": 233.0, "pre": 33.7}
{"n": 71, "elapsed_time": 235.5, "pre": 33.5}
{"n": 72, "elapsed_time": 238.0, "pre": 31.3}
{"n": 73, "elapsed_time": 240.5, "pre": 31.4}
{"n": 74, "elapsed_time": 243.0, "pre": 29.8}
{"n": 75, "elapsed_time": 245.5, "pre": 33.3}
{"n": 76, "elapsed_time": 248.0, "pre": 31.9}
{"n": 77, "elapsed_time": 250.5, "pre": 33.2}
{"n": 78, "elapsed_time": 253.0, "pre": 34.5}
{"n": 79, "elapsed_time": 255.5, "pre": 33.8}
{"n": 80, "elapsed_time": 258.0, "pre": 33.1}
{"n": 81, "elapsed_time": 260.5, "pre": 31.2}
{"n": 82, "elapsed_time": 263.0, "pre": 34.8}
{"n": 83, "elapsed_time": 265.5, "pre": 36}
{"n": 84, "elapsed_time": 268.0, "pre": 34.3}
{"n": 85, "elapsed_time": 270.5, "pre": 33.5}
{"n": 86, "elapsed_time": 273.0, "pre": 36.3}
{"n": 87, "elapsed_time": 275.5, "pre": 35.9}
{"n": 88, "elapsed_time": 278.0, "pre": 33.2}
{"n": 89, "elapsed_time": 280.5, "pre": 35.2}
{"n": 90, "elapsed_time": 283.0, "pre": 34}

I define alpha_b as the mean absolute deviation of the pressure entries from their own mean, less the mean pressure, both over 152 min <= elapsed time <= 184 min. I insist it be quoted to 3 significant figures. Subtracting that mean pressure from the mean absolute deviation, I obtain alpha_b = -30.8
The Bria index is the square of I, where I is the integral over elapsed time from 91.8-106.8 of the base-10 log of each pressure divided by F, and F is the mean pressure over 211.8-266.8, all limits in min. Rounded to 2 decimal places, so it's 0.23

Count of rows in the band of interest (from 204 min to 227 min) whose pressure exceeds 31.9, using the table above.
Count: 8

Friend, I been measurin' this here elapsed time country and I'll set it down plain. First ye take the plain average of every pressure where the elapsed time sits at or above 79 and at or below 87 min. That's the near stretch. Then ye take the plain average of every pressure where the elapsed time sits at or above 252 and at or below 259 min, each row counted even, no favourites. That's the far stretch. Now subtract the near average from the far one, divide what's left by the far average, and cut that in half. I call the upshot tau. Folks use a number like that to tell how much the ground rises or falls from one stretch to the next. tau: 0.033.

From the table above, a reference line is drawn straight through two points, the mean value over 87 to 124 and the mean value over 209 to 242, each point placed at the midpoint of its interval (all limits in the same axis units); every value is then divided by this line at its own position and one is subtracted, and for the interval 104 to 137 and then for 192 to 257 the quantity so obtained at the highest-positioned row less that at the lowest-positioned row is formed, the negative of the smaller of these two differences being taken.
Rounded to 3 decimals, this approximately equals 0.054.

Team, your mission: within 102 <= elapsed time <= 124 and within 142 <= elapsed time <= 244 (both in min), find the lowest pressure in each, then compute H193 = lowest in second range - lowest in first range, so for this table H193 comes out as 2.1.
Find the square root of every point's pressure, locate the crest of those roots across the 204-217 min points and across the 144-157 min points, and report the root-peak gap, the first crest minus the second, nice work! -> 0.20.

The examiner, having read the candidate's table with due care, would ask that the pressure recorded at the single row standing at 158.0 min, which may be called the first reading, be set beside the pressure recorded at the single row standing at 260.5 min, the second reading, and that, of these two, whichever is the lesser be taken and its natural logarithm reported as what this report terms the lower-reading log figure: 3.44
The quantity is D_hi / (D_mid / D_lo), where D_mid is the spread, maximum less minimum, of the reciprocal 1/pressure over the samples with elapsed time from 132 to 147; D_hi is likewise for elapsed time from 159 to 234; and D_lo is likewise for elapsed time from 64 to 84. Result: 0.0067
